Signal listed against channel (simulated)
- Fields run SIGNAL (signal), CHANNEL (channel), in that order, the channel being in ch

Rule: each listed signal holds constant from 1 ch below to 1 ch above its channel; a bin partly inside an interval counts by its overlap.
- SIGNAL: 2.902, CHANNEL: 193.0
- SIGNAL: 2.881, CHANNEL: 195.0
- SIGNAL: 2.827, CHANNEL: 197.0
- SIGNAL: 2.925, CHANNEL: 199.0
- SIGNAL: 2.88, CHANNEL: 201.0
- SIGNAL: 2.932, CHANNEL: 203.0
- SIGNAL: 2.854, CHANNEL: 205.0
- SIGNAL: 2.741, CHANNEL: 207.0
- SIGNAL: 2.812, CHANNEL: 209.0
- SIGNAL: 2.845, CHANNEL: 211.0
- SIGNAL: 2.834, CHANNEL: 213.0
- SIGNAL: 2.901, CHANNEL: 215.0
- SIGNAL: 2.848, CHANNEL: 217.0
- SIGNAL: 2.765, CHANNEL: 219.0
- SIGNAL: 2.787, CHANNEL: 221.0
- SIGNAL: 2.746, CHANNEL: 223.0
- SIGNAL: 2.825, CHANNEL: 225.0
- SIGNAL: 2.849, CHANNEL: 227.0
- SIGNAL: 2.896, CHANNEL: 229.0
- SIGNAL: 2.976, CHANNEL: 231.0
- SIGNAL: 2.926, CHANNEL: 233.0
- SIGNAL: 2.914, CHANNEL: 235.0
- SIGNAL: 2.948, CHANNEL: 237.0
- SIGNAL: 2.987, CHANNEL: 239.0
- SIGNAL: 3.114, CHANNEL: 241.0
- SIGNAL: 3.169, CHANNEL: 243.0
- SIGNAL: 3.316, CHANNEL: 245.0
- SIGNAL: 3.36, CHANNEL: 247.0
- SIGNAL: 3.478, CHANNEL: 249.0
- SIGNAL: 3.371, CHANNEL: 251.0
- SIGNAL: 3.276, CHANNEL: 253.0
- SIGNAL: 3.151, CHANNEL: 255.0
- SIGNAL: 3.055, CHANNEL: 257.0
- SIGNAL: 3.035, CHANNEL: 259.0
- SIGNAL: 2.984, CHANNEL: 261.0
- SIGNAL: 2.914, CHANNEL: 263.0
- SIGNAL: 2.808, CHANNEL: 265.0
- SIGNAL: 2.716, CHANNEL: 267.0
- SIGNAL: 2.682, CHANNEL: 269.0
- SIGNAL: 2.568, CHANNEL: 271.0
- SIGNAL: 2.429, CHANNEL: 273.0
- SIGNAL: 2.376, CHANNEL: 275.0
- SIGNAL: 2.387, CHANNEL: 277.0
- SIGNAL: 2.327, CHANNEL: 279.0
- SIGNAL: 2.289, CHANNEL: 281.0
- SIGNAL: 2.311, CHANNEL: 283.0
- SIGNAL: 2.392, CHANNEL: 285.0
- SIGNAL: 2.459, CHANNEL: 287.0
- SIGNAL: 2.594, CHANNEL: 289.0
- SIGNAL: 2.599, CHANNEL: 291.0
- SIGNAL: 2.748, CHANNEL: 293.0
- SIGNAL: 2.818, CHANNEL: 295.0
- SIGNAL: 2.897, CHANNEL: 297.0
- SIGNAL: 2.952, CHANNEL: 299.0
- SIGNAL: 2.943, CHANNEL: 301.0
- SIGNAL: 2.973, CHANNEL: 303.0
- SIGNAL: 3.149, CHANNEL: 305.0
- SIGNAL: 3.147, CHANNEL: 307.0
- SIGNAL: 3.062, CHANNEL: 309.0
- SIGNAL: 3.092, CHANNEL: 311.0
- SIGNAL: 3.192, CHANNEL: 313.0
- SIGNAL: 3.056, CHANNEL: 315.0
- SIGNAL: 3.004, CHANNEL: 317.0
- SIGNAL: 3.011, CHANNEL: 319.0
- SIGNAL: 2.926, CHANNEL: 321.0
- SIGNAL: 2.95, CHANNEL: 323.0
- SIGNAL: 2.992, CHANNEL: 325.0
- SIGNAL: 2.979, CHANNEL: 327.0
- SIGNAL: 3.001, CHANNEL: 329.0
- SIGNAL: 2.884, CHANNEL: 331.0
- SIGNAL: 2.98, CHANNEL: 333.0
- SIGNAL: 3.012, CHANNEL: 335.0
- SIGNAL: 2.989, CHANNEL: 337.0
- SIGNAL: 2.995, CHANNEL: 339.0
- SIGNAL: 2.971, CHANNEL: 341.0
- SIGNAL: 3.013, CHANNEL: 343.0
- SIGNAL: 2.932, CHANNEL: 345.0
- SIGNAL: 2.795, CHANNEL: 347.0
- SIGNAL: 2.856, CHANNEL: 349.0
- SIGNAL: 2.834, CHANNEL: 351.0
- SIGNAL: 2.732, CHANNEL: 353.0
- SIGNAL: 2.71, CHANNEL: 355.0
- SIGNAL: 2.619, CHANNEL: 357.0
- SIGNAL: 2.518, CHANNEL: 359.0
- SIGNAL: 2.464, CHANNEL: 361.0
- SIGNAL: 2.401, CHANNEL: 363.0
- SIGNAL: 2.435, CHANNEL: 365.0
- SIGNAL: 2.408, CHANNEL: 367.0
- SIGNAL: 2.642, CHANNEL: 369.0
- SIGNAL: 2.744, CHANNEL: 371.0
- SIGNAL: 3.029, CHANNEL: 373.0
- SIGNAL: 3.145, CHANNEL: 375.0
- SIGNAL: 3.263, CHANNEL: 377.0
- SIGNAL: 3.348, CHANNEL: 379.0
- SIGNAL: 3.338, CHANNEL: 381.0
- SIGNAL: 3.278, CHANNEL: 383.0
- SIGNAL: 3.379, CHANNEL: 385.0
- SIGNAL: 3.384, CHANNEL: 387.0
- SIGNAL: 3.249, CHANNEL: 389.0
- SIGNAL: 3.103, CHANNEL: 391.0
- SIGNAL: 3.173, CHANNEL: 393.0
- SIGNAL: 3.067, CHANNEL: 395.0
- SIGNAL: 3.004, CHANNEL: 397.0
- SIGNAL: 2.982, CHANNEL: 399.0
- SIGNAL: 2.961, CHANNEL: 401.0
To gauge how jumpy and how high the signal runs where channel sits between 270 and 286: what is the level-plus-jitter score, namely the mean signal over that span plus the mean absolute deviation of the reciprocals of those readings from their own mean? 2.40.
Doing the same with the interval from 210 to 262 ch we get 3.03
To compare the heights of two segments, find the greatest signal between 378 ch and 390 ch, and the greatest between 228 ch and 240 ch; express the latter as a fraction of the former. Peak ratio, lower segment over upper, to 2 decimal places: 0.88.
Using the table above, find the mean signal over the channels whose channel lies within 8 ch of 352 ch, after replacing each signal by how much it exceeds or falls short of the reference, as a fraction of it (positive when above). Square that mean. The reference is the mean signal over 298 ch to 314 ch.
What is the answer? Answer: 0.011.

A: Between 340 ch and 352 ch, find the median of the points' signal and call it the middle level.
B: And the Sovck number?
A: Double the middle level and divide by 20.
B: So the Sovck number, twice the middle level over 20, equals 0.289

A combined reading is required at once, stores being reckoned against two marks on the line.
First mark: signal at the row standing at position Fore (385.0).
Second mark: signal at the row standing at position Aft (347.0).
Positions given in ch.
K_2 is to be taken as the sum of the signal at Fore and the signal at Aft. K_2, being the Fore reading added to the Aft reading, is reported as 6.17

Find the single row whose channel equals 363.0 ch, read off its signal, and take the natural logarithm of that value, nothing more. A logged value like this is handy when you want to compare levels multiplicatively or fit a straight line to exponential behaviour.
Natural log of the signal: 0.88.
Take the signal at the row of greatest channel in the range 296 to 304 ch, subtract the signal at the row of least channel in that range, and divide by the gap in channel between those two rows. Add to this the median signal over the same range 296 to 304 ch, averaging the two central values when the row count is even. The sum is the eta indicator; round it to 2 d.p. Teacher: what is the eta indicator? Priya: 2.96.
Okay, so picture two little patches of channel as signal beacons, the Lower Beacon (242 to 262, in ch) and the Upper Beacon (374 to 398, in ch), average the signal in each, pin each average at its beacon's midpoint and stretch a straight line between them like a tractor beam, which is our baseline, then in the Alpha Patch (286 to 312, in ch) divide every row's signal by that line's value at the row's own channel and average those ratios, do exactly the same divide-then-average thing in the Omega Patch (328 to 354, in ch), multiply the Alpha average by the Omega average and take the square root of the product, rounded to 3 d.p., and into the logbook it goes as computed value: 0.900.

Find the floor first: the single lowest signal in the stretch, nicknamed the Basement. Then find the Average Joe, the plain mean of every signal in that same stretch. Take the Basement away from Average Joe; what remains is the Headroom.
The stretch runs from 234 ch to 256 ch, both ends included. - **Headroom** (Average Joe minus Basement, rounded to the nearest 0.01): 0.28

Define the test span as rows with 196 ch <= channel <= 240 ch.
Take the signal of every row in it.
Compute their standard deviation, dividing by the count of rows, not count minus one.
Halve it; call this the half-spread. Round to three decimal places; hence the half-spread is 0.034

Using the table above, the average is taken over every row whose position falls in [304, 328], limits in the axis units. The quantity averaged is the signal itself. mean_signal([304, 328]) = 3.05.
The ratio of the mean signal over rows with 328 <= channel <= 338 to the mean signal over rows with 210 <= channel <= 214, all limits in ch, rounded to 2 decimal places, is 1.05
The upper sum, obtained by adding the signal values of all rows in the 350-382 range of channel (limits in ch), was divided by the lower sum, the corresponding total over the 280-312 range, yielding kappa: 1.00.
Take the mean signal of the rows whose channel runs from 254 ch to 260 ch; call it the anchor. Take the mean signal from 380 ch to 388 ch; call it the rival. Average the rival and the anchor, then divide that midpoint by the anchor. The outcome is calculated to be 1.04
